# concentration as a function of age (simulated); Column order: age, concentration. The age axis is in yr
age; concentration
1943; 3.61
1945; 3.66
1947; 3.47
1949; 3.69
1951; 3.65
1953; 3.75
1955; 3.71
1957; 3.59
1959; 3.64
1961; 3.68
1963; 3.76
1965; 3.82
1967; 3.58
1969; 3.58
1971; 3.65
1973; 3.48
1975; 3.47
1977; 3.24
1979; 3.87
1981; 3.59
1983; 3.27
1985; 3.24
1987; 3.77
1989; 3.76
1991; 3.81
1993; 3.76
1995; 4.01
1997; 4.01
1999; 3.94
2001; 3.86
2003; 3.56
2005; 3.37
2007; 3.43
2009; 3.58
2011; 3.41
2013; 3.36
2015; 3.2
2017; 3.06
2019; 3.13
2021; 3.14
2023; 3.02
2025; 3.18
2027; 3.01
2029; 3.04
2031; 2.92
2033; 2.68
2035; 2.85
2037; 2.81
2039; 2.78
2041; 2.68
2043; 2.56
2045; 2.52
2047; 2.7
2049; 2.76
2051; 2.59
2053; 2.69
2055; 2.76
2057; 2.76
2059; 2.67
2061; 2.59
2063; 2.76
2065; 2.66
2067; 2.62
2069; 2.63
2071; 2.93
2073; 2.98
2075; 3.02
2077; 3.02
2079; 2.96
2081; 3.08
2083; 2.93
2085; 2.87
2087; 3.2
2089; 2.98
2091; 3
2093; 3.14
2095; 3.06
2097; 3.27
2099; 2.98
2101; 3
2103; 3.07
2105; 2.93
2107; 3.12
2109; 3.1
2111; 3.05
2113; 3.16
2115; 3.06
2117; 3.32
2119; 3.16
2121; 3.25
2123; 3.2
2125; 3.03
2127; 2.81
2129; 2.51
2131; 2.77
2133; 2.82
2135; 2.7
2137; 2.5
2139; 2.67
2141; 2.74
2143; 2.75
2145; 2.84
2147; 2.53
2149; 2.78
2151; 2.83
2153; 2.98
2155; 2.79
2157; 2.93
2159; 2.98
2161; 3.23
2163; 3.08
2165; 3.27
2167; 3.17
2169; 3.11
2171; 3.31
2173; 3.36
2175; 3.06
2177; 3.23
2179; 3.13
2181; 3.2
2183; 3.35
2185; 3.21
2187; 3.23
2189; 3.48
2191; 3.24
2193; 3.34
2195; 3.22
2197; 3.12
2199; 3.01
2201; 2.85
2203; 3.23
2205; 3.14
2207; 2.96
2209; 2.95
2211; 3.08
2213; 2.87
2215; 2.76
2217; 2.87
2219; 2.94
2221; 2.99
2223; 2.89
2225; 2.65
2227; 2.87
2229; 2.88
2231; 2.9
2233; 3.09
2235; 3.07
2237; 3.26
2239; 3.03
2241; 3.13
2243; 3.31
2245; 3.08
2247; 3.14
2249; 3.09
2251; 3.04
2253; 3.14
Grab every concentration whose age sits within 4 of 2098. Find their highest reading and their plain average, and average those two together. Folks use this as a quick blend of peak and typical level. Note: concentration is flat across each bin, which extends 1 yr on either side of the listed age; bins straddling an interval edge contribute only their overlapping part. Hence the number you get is 3.17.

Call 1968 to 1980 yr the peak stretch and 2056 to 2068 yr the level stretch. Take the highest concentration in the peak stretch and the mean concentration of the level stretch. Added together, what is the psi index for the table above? 6.5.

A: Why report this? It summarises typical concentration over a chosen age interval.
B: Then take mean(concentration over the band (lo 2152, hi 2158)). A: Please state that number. 2.90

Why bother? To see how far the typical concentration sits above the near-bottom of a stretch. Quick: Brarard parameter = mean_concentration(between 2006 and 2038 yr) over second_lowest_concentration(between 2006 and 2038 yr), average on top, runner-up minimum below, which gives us 1.11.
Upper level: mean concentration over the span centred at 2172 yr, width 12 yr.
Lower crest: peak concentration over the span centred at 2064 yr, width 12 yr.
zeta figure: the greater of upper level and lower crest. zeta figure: 3.21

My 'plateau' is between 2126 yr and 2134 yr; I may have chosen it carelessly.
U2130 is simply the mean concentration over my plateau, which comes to 2.7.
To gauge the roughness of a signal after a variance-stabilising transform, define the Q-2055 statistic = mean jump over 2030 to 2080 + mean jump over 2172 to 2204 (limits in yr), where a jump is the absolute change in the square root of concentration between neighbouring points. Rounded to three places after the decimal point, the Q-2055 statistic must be 0.074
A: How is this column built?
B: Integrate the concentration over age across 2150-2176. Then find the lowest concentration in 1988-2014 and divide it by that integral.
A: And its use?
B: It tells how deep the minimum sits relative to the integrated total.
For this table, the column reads 0.042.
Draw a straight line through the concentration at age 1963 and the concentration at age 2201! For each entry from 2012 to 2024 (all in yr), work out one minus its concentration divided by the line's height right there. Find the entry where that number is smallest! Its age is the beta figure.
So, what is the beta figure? 2013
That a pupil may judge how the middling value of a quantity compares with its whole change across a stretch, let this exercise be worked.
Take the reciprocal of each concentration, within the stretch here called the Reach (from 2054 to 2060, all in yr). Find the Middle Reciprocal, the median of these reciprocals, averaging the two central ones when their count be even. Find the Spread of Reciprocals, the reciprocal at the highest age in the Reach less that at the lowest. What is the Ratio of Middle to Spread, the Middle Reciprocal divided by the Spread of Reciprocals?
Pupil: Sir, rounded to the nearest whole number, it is 30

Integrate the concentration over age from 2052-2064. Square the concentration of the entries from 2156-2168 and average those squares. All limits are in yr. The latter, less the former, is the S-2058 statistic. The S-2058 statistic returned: -22.8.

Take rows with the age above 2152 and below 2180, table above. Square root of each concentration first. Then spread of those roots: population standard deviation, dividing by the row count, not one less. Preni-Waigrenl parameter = 0.044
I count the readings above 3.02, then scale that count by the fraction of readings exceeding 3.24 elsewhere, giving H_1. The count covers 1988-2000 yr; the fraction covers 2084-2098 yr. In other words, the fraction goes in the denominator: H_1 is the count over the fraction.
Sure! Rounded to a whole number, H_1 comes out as 42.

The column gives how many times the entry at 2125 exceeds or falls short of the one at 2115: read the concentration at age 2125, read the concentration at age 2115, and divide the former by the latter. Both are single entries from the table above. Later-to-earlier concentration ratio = 0.99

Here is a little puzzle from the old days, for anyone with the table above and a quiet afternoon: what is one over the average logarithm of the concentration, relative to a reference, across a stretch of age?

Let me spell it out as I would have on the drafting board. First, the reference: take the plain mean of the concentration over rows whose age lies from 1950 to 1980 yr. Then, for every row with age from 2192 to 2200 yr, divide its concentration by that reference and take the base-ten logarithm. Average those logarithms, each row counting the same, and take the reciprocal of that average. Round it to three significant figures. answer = -17.0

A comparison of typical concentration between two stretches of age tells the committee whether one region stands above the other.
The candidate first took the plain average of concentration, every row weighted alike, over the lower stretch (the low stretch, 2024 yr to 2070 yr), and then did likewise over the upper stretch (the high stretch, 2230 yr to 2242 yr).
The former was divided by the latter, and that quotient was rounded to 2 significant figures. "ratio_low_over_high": 0.89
